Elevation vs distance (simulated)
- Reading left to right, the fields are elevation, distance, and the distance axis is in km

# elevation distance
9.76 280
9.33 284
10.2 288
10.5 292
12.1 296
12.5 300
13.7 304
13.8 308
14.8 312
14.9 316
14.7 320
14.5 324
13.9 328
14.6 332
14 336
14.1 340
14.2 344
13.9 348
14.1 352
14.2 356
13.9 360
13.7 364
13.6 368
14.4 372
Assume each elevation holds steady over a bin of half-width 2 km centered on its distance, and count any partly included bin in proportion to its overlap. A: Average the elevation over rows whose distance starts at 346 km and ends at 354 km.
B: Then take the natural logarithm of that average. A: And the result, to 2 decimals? 2.64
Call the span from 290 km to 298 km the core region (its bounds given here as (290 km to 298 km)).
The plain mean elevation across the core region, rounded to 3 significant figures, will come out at 11.3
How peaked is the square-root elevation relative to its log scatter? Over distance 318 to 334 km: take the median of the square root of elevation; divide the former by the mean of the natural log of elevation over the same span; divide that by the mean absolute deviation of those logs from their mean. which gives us 78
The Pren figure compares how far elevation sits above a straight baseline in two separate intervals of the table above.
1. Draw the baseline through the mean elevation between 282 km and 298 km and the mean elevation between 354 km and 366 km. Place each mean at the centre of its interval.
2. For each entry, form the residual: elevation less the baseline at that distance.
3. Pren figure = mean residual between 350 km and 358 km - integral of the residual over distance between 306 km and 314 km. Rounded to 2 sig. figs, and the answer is -22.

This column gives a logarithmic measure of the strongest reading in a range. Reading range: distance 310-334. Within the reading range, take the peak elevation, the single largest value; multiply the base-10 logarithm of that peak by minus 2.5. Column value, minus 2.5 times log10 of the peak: -2.93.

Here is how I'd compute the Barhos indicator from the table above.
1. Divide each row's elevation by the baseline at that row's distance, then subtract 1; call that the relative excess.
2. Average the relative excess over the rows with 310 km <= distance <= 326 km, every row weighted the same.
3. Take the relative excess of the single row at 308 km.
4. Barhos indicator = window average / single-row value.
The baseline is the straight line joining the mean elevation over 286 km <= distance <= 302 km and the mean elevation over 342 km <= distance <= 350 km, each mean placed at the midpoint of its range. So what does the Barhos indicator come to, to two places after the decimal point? 1.18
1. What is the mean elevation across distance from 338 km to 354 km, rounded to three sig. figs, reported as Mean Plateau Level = 14.1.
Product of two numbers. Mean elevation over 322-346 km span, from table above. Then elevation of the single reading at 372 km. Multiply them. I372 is 205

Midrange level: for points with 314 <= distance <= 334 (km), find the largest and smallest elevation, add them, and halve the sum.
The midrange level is 14.4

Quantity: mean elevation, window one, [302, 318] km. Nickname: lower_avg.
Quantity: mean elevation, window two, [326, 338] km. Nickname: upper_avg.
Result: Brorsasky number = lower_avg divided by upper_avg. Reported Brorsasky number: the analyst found 1.01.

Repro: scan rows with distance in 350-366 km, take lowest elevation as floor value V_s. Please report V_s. 13.7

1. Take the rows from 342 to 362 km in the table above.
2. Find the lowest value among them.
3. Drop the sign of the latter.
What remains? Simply 13.9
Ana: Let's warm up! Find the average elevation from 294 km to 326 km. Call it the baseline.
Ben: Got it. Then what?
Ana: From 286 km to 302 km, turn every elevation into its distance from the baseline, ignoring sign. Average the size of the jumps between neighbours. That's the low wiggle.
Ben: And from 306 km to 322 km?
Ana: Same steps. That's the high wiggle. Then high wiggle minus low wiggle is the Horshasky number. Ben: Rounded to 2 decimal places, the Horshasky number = -0.38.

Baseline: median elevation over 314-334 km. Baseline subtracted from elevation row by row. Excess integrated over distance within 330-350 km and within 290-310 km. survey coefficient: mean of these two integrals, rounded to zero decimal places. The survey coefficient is -25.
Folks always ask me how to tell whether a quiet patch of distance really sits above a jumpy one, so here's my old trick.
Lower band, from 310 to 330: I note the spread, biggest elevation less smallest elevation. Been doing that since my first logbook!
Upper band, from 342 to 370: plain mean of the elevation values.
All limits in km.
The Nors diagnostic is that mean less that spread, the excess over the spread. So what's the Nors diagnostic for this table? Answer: 12.94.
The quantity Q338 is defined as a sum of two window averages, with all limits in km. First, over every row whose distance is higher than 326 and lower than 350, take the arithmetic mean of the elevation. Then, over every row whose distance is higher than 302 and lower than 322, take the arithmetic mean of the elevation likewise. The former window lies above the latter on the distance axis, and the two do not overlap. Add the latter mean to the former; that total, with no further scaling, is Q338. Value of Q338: 28.5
